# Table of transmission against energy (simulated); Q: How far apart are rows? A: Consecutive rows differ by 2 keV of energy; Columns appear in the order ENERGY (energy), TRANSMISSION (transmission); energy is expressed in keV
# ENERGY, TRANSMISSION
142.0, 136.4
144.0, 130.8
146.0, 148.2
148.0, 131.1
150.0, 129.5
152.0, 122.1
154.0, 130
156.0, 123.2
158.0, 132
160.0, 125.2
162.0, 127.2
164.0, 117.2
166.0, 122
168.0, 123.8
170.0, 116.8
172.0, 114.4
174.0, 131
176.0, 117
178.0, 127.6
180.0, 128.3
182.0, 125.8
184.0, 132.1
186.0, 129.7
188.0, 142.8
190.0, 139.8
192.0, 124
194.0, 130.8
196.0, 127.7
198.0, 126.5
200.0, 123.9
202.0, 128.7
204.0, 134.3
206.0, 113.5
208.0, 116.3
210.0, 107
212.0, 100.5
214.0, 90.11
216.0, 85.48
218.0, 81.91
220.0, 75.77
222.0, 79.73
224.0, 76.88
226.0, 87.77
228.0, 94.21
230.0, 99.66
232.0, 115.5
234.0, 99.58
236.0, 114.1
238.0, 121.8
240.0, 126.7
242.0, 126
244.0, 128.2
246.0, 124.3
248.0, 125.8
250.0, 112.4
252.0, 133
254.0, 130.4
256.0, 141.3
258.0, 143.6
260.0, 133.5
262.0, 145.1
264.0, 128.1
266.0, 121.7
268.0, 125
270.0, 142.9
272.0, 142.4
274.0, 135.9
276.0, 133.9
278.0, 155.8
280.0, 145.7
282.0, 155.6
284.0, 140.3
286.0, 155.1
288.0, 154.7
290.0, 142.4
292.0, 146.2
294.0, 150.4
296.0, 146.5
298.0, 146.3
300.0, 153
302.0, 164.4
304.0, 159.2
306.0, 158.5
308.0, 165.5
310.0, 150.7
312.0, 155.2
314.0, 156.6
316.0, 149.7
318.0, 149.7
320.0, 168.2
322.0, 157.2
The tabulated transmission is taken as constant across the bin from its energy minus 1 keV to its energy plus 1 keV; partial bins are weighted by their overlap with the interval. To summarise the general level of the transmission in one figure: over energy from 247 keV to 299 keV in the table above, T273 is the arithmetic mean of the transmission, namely 140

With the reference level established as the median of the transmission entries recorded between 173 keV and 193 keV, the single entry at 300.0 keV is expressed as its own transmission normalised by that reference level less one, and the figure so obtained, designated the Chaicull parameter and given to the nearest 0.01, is 0.19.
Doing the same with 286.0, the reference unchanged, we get 0.20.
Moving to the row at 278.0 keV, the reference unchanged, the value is 0.21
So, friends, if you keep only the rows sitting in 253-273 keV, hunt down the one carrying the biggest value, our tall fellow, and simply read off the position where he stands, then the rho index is 262.0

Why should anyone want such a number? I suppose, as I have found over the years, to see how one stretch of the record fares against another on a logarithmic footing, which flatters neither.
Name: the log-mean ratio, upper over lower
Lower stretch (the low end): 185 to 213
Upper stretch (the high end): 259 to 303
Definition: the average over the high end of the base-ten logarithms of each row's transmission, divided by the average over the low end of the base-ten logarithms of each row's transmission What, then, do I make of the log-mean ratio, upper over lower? 1.03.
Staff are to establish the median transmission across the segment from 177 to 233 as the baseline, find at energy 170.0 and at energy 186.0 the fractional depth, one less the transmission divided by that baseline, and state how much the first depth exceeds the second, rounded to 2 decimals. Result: 0.11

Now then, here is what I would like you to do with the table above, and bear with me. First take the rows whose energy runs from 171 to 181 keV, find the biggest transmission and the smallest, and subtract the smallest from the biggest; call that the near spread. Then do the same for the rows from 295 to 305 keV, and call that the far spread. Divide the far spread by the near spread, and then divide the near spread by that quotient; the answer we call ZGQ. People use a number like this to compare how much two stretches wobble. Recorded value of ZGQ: 15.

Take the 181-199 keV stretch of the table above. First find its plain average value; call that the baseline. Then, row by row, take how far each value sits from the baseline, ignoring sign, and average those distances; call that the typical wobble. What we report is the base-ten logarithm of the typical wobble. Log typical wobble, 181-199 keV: 0.68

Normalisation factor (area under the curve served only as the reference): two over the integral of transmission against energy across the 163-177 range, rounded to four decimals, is 0.0012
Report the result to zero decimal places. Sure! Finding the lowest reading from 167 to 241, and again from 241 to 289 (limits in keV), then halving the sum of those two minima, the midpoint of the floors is 94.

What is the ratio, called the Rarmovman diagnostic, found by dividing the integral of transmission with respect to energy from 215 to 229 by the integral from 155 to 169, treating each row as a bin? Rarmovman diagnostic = 0.67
